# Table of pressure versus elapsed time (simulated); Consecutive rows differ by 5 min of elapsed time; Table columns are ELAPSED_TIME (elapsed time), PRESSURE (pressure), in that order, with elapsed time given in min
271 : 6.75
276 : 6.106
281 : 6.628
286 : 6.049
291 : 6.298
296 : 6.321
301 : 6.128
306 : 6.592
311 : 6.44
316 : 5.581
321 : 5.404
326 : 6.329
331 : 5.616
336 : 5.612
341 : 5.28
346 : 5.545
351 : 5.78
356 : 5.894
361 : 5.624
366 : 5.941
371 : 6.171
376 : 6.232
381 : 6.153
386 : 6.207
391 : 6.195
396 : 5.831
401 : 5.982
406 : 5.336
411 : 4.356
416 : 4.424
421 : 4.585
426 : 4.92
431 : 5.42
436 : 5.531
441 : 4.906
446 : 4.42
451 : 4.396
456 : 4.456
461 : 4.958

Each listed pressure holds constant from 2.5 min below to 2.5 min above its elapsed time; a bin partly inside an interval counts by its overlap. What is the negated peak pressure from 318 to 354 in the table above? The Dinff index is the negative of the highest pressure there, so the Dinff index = -6.33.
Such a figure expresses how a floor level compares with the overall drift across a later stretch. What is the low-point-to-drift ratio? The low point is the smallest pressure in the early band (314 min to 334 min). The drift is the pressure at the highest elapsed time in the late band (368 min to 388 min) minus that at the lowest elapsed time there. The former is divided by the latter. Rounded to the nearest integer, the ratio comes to 150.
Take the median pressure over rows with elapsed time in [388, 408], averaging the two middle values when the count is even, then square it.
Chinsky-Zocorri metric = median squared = 35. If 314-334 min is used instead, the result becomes 31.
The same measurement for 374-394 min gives 38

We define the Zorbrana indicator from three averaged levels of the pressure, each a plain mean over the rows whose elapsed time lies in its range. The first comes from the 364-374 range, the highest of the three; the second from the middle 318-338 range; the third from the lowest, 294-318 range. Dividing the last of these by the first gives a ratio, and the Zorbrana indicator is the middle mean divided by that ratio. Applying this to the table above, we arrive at 5.6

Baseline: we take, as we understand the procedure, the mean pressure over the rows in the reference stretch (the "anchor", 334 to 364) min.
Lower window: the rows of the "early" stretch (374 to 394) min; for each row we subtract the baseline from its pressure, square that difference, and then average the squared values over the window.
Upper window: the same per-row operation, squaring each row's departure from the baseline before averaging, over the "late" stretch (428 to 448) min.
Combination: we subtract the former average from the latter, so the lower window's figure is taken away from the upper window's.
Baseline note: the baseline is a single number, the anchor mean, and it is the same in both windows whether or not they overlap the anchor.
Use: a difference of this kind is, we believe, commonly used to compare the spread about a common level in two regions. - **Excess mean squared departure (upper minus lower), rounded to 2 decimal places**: 0.17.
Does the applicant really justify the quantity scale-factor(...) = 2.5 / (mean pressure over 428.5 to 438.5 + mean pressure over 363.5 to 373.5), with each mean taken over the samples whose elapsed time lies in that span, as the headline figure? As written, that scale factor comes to 0.217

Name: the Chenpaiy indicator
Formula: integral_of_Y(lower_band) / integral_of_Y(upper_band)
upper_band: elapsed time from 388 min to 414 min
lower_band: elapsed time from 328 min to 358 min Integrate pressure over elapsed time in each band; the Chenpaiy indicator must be 1.2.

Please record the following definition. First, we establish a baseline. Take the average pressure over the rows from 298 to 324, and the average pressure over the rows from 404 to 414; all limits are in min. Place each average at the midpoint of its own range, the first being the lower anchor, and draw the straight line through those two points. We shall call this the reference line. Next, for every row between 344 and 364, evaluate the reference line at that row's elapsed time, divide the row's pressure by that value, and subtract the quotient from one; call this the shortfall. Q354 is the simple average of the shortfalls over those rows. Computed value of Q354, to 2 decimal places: -0.04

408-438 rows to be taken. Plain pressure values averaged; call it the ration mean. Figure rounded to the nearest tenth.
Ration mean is 4.9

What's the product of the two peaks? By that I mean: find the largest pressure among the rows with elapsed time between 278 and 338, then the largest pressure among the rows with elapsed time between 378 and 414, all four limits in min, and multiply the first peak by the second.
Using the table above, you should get 41.1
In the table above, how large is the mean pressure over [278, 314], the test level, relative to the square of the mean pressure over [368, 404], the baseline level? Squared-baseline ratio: 0.170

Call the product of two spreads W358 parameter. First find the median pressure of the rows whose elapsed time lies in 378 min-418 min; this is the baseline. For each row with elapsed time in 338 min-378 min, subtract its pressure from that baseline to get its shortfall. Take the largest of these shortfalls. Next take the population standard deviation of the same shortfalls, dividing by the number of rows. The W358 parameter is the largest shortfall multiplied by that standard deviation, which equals 0.19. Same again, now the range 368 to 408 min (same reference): 0.16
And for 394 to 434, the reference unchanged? 0.91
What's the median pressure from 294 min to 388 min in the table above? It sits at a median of 5.94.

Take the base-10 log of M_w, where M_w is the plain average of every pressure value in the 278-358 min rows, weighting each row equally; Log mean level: 0.78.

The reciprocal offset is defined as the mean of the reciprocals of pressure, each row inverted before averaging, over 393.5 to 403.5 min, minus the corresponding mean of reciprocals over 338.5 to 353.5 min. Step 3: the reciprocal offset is -0.012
